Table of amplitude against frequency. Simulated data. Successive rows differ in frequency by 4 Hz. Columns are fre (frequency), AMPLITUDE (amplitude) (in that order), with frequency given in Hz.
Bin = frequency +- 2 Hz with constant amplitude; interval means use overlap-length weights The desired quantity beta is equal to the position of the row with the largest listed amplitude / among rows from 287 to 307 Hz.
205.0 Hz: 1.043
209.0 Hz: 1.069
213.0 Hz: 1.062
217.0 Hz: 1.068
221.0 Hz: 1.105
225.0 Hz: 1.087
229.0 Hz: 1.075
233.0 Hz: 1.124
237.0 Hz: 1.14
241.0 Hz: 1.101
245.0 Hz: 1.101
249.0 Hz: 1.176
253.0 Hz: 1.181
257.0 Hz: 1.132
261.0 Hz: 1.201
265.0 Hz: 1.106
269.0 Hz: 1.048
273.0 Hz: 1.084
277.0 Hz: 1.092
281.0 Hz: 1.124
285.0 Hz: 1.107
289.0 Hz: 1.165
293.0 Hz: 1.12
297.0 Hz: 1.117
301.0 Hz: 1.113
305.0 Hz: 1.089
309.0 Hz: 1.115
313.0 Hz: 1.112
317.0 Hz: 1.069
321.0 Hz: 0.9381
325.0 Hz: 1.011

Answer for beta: 289.0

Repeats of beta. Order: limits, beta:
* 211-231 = 221.0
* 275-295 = 289.0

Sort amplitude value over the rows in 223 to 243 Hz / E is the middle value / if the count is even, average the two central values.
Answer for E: 1.10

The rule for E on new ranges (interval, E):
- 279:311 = 1.12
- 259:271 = 1.11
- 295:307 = 1.11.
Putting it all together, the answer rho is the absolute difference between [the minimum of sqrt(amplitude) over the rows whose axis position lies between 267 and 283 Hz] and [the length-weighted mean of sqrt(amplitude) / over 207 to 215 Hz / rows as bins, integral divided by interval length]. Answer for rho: 0.009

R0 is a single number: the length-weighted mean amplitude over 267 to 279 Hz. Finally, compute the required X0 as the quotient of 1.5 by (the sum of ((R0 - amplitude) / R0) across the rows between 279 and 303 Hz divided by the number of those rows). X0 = -32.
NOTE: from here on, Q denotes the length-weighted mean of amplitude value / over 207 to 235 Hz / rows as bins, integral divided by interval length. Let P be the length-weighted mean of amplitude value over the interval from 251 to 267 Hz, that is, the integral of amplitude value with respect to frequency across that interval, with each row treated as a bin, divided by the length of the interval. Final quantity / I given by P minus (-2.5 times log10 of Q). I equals 1.24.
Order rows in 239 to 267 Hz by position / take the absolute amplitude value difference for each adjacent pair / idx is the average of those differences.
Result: 0.049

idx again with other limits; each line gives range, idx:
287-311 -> 0.020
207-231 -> 0.016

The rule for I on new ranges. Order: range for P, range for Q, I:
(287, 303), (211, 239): 1.23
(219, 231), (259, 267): 1.24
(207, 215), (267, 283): 1.16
